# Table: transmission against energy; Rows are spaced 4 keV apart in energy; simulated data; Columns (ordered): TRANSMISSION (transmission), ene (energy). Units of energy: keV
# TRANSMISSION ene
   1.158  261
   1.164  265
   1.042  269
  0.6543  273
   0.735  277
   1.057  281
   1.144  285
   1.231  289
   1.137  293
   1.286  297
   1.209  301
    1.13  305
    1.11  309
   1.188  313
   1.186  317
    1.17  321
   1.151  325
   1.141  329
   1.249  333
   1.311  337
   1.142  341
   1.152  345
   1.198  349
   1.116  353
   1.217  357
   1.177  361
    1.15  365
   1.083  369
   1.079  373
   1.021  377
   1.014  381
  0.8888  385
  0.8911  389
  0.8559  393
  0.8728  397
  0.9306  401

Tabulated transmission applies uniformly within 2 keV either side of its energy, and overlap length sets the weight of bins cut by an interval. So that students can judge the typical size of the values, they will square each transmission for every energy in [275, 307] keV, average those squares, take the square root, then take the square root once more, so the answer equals 1.06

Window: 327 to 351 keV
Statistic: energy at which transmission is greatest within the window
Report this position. 337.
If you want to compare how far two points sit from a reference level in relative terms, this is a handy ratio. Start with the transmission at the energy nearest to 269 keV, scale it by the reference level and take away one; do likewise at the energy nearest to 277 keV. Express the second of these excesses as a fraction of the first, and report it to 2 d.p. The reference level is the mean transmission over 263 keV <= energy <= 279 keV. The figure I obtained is -1.14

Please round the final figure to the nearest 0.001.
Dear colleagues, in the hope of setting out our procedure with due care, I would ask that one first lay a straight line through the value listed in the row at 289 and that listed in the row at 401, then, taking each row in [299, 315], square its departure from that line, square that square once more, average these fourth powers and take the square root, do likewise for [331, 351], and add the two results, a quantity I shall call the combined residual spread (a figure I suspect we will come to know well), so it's 0.025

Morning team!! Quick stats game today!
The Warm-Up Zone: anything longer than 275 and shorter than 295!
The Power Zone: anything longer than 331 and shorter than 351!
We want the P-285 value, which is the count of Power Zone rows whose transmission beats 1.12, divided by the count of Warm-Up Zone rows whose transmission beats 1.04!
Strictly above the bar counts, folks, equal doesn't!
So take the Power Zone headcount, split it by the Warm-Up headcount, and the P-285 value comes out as 1.25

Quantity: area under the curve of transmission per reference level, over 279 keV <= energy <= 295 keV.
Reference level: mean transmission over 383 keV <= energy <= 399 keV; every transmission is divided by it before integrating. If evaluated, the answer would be 20.8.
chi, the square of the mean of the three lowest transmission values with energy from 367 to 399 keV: 0.76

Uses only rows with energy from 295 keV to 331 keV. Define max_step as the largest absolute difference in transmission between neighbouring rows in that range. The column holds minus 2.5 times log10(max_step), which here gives 2.8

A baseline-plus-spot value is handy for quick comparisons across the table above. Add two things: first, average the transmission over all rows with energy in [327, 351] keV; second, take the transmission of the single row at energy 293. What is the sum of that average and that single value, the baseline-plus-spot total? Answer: 2.34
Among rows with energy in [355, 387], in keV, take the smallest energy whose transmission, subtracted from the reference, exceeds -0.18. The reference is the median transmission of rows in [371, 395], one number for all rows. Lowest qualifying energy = 369 keV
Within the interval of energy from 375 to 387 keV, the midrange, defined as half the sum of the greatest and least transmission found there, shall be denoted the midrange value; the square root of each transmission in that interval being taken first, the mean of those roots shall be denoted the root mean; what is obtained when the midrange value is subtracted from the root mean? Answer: 0.032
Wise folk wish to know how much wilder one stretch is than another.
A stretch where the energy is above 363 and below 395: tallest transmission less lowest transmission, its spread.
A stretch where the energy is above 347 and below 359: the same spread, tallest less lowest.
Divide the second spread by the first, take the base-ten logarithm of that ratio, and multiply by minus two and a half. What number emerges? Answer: 1.2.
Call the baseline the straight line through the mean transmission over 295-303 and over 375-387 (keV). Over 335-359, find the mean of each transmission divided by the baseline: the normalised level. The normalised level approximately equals 1.09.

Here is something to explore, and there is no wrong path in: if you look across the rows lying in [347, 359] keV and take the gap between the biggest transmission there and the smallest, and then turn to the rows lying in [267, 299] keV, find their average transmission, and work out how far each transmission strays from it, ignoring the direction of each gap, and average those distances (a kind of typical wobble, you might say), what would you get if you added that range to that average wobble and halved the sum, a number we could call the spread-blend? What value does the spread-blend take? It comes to 0.14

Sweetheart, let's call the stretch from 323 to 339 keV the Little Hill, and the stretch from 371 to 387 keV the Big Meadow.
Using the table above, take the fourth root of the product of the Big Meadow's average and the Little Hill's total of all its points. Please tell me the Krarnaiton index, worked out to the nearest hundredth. 1.48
